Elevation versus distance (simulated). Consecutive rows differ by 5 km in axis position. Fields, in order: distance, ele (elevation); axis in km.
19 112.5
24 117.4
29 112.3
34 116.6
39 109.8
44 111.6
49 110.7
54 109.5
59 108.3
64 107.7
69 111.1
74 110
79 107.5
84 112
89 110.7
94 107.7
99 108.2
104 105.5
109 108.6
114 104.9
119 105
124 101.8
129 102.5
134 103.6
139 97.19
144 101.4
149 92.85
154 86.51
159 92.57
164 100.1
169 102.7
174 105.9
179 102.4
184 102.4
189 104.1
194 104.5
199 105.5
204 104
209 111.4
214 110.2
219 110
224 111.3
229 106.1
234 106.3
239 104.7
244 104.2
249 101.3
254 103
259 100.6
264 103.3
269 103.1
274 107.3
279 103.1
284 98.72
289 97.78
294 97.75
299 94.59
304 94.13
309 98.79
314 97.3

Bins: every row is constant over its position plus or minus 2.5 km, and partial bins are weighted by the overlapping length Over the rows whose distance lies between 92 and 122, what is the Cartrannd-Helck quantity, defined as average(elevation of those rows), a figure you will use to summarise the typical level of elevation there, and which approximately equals 107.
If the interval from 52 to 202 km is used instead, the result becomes 104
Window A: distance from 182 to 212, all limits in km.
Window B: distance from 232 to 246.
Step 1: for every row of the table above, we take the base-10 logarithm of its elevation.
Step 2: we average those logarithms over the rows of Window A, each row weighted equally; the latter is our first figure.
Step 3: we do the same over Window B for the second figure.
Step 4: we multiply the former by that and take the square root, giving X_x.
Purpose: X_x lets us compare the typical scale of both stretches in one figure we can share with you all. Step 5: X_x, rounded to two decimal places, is 2.02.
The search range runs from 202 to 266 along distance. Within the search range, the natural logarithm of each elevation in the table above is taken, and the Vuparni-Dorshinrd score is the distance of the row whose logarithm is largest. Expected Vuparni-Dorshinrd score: 209 km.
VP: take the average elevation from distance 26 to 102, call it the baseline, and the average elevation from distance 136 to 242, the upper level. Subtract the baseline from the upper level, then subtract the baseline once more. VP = -118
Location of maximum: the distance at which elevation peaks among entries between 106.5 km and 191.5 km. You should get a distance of 109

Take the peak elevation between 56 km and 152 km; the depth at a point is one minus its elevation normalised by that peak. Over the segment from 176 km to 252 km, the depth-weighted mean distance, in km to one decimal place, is 212.5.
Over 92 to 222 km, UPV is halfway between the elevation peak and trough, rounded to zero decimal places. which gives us 99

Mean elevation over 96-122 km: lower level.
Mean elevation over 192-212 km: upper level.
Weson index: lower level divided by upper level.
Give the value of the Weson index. 1.00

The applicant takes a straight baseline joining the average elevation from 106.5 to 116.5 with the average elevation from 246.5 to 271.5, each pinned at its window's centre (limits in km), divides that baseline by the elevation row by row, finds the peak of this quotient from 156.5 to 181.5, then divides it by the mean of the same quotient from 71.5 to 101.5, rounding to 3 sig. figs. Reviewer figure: 1.16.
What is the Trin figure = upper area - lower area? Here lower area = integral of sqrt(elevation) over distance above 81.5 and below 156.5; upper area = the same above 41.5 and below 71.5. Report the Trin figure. -447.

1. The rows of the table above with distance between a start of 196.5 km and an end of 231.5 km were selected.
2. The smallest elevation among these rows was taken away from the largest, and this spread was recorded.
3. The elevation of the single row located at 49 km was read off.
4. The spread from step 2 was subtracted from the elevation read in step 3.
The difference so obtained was 103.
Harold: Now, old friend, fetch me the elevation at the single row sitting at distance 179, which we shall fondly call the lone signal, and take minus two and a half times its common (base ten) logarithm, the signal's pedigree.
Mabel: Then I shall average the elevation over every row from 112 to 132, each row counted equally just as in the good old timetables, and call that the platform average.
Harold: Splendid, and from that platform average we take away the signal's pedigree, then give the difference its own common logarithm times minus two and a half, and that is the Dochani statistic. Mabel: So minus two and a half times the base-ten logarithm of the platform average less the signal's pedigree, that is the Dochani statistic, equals -5.09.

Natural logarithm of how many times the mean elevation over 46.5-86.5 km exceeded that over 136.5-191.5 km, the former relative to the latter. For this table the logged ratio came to 0.10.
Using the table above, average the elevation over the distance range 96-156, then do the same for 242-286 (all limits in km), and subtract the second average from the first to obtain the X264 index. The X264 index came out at -1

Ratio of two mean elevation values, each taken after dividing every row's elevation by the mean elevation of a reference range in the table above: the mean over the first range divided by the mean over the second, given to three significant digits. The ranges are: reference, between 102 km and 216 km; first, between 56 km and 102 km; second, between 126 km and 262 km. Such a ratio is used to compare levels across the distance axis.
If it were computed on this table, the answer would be 1.06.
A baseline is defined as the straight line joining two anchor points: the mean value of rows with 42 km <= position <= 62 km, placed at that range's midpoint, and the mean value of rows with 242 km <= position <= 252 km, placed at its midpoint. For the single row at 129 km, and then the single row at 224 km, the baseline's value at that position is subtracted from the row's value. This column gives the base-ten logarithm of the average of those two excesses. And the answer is 0.2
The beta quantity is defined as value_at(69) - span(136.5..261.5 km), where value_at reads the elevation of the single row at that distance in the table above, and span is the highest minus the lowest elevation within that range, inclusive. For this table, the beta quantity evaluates 86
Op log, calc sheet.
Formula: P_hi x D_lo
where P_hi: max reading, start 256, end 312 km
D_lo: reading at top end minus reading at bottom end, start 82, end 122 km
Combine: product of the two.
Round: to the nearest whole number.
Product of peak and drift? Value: -751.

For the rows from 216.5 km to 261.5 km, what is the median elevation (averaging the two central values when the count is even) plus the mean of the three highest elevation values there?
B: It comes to 214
